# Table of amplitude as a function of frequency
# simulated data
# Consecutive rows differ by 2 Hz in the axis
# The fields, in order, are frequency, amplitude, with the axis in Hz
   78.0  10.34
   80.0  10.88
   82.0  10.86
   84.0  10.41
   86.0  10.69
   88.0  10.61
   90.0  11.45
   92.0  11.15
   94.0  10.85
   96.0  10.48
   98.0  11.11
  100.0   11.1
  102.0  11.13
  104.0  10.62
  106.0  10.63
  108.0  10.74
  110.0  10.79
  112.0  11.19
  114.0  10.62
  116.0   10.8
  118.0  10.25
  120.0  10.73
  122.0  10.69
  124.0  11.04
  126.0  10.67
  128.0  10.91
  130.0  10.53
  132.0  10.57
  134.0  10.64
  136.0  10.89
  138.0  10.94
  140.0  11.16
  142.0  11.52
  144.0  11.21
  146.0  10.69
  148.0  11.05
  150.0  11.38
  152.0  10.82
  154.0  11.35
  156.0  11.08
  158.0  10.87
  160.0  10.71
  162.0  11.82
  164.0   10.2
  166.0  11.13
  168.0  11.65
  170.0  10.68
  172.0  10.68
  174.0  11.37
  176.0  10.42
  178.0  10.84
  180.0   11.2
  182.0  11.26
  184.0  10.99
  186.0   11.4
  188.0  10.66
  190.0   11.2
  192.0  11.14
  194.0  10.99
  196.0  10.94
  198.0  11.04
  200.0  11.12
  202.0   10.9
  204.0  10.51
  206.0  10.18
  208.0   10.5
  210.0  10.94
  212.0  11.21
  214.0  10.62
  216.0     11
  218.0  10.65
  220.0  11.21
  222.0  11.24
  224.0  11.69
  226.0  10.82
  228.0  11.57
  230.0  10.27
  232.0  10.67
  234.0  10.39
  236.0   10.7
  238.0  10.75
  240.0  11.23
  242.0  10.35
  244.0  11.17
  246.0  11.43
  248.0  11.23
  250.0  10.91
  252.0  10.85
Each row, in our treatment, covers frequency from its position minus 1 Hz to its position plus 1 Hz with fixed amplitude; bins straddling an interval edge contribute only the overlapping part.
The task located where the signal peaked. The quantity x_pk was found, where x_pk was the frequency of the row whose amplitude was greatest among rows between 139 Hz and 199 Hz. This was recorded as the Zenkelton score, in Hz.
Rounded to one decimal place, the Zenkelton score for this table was 162.0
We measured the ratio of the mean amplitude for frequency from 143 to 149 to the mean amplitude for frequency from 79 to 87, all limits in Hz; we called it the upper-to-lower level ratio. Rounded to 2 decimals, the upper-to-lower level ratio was 1.03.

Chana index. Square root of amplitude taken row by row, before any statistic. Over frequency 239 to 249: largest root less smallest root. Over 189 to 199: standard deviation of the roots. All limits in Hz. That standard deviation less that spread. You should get -0.15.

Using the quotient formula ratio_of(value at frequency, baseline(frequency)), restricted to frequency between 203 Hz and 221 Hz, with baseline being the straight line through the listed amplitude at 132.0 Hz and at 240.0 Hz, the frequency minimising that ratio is 206.0 Hz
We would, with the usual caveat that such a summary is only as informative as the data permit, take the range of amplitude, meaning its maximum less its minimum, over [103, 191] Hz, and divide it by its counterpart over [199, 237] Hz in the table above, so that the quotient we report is 1.07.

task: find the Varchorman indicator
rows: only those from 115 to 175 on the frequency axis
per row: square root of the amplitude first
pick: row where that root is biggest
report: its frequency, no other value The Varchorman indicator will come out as 162.0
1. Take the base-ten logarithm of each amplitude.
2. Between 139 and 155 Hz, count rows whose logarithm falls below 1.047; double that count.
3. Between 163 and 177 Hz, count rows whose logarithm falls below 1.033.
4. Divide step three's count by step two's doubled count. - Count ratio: 0.67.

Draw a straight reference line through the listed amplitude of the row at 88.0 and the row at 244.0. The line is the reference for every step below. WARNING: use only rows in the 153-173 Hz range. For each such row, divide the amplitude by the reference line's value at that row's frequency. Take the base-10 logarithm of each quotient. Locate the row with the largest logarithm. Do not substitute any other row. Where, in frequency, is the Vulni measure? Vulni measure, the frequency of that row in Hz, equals 162.0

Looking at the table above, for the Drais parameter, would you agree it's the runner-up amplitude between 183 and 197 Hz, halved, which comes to 5.60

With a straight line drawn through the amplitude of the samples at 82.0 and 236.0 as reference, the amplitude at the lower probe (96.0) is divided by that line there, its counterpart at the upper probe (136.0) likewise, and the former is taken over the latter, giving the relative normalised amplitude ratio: 0.96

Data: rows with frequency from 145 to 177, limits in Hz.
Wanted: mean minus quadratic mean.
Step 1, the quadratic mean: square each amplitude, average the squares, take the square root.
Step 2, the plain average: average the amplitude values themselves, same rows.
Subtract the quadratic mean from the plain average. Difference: -0.008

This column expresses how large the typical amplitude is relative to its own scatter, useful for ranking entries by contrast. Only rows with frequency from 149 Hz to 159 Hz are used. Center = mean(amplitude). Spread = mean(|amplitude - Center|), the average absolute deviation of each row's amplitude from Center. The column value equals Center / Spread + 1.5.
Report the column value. 54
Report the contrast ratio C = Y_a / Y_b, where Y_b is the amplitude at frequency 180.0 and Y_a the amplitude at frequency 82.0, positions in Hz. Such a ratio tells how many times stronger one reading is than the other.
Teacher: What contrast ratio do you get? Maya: 0.97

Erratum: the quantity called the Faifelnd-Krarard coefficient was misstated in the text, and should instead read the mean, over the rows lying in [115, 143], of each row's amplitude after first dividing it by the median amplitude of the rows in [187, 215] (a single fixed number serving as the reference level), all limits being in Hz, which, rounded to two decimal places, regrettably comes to 0.99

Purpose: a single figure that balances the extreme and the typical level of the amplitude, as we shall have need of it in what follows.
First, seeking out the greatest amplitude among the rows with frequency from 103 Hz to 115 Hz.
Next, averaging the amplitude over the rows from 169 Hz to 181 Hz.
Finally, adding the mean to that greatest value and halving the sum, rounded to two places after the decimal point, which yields 11.03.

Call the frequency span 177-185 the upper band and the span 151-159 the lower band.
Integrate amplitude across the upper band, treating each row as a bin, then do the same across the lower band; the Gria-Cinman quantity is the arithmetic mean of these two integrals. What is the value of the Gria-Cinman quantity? 88.4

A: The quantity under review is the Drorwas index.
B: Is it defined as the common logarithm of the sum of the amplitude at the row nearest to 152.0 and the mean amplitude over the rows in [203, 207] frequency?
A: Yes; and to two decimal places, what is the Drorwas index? 1.33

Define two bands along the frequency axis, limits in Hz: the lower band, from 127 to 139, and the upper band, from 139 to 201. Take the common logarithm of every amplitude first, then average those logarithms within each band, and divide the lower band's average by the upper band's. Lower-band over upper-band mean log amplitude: 0.99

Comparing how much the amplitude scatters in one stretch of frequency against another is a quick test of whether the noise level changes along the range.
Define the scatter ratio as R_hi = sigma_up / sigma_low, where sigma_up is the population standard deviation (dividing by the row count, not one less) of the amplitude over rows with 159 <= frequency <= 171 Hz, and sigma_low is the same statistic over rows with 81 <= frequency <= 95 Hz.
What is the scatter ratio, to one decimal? 1.8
